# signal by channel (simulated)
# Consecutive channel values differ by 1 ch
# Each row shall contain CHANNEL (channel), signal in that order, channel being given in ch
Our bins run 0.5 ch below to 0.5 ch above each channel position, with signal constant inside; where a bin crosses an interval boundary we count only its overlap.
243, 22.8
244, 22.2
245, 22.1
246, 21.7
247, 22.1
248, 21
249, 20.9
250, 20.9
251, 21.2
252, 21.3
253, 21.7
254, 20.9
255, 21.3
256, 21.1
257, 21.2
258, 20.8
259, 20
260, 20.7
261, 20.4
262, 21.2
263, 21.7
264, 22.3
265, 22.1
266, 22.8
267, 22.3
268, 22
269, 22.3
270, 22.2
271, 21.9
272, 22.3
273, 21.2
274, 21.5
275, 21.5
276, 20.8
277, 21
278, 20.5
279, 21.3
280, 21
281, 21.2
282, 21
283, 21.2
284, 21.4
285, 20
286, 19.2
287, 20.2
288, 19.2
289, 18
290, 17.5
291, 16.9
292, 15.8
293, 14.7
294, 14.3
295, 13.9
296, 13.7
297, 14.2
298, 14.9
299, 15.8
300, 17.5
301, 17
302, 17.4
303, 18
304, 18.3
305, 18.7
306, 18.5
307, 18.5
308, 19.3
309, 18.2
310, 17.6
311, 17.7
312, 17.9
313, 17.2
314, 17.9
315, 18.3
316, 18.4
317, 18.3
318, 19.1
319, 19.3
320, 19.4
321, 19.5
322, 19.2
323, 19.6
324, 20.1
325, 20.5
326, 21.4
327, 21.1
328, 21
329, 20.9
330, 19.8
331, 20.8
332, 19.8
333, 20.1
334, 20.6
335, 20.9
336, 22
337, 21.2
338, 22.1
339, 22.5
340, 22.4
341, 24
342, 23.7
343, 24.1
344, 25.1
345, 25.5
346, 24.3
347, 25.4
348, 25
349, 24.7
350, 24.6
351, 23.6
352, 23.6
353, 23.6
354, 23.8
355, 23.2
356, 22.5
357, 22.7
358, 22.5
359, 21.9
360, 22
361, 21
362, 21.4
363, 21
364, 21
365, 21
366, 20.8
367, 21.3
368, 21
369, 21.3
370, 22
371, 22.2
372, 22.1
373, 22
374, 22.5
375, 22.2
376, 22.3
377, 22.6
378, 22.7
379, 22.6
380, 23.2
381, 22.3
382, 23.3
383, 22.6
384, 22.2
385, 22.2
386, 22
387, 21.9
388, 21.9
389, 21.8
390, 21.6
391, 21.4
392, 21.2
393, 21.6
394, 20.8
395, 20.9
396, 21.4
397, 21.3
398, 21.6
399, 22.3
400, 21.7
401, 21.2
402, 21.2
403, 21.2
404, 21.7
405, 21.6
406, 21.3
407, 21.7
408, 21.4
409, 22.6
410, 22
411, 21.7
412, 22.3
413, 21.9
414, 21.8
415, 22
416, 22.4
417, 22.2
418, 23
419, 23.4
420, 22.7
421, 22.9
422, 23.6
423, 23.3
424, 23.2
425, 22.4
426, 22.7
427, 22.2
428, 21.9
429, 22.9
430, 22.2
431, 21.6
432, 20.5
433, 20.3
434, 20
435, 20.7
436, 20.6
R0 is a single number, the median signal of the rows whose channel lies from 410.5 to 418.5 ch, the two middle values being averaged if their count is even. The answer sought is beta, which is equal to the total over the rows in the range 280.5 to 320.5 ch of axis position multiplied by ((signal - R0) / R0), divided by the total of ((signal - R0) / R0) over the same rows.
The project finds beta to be 301.0 ch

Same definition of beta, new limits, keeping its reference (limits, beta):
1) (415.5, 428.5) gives 421.3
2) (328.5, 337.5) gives 332.3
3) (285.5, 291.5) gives 289.0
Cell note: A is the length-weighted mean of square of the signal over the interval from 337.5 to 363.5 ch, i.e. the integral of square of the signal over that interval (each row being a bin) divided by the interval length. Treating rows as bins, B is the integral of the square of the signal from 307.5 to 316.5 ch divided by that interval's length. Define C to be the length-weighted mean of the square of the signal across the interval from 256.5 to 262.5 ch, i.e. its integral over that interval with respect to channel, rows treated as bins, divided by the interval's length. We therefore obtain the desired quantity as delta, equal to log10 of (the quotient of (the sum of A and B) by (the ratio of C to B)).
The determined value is 2.82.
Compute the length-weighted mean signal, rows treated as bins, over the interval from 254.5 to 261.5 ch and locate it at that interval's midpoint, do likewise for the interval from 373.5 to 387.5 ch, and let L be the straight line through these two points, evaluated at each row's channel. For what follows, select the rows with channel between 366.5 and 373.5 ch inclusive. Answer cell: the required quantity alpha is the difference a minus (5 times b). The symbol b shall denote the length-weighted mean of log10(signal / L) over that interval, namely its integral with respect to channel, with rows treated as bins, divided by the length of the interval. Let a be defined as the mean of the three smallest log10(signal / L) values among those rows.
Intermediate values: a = -0.022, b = -0.012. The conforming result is 0.040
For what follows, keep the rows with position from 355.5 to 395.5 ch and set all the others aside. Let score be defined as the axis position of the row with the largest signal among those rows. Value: 382 ch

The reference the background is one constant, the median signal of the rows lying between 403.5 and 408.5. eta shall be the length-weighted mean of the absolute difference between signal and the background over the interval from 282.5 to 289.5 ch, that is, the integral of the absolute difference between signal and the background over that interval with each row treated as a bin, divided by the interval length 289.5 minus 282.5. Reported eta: 1.7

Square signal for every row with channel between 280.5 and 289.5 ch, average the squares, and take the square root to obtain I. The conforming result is 20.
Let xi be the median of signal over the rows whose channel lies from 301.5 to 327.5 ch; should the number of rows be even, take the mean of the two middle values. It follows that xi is 18.5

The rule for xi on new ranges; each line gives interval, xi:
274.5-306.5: 18.4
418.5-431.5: 22.7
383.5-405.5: 21.6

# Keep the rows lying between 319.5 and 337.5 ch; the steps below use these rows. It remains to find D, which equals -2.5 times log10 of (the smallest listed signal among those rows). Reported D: -3.21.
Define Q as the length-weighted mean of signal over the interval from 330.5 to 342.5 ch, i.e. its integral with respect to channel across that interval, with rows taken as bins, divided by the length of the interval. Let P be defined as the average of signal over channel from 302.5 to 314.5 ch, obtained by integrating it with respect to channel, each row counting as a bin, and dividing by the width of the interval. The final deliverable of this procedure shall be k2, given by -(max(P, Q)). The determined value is -21.7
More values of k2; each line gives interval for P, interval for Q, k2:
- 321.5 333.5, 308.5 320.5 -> -20.4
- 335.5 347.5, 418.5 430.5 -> -23.5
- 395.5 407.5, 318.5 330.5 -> -21.5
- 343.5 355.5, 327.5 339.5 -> -24.4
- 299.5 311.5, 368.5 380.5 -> -22.3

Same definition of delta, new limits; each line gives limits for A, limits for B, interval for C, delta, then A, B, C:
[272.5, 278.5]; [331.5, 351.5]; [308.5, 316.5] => 3.21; 445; 536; 321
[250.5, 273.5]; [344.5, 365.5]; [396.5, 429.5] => 3.03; 463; 534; 492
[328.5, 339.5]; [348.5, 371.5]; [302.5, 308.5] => 3.13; 441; 498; 344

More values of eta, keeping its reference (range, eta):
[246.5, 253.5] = 0.5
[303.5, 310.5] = 3.2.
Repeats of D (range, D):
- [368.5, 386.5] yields -3.32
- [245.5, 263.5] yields -3.25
